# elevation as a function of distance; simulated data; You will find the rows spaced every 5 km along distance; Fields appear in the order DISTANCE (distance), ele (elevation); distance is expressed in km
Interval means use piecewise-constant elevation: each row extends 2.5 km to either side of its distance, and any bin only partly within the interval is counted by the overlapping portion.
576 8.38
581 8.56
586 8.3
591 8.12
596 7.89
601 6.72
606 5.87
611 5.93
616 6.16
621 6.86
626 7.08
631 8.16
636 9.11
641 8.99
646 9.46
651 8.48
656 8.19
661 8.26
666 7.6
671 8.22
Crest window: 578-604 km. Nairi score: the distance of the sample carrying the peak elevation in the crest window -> 581 km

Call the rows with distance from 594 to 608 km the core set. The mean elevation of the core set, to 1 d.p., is 6.8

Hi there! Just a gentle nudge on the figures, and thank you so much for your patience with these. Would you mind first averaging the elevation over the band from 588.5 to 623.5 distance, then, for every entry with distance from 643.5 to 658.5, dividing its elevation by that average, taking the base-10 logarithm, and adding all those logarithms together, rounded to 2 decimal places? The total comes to 0.32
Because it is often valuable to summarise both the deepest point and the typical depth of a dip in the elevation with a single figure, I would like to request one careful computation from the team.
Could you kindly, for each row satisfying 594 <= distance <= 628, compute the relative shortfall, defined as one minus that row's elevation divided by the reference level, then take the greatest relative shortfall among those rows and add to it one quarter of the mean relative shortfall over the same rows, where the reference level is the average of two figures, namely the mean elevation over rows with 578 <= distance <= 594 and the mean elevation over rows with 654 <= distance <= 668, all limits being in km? 0.33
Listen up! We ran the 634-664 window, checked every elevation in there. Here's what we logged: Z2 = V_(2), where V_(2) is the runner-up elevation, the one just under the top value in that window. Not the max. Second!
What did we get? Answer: 9.11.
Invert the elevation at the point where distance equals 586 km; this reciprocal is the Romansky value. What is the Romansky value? 0.120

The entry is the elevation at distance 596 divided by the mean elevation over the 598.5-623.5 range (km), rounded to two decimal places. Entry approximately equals 1.25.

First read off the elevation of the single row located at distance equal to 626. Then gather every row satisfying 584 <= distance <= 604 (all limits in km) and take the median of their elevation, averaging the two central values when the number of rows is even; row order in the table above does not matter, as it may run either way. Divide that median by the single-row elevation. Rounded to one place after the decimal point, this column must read 1.1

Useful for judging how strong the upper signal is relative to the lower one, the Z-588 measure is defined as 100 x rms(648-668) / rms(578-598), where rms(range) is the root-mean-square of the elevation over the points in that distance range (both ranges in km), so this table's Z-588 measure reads 99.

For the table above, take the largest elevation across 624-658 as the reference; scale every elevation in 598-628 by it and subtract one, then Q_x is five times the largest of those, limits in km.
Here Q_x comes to -1.3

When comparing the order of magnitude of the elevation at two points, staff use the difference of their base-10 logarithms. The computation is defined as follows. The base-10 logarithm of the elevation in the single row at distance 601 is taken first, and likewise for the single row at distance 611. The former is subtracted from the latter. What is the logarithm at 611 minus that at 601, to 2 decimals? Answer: -0.05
